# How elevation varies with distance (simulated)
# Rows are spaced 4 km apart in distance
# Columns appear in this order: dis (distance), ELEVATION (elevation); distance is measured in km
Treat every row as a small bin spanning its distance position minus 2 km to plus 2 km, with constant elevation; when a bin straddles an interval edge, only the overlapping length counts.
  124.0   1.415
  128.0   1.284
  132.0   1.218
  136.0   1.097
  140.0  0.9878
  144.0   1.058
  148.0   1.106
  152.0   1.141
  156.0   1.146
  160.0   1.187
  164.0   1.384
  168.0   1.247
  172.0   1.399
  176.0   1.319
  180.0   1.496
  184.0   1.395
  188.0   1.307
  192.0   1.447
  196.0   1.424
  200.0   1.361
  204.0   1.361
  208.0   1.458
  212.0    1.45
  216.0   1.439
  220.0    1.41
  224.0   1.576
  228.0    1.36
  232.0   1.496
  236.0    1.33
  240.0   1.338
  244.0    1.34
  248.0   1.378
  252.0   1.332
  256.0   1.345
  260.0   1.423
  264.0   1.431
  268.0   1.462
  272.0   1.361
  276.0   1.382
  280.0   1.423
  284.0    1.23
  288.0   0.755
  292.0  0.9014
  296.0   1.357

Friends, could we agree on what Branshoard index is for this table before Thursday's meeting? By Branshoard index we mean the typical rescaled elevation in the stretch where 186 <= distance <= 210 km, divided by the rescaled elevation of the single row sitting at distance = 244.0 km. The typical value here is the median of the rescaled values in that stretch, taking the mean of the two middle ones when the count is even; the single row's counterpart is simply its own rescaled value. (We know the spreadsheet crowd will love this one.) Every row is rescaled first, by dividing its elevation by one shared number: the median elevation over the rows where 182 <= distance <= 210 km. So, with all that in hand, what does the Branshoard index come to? 1.04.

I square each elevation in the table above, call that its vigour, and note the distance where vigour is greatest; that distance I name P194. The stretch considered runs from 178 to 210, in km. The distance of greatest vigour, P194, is 180.0 km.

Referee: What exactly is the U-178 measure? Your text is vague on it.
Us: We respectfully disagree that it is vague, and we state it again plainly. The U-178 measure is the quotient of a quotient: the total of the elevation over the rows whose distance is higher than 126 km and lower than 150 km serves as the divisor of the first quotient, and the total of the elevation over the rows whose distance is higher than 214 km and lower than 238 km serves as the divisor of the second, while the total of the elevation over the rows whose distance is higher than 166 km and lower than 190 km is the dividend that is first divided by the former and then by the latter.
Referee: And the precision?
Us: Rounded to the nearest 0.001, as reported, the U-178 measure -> 0.140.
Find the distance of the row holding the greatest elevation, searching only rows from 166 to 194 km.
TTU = 180.0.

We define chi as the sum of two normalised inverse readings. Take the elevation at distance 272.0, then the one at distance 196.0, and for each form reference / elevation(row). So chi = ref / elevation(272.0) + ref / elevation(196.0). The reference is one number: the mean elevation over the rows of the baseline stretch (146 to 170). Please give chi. 1.73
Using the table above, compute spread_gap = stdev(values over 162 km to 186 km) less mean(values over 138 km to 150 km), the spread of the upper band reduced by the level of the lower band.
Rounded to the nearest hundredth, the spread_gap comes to -0.97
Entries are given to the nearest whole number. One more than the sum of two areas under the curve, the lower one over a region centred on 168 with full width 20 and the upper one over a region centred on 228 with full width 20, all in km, 56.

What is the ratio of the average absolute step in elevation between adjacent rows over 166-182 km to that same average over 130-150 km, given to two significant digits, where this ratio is 1.6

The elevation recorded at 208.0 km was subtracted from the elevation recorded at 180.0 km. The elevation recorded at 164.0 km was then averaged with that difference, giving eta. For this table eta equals 0.7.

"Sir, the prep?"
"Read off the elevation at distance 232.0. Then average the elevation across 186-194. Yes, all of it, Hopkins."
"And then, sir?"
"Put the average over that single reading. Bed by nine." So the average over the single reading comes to 0.92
